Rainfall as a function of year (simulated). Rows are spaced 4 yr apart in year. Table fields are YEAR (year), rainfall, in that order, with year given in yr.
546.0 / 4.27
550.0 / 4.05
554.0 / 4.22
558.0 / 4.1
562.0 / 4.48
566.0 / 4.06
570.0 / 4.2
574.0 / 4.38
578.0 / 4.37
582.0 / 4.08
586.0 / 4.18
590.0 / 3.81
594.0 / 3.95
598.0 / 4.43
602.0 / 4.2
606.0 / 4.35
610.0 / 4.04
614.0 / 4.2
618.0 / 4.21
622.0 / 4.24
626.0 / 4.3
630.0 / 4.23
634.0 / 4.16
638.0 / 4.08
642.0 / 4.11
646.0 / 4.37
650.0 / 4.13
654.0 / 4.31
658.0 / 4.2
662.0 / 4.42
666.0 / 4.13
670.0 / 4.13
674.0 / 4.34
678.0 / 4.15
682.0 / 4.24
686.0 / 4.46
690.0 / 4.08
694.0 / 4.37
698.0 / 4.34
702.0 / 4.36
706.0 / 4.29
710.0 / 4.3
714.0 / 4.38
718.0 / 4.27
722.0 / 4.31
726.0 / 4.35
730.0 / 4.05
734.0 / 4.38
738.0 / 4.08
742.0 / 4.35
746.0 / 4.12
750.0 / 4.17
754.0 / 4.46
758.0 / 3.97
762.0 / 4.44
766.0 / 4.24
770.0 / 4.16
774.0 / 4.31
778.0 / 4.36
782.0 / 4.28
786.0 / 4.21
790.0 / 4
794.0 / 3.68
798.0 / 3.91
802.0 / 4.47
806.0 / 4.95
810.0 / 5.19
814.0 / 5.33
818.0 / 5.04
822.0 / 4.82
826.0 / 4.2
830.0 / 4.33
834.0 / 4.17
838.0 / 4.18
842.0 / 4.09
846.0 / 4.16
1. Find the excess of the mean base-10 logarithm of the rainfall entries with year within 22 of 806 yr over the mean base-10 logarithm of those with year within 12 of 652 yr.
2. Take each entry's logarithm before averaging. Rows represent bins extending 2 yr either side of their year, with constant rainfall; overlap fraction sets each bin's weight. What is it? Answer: 0.024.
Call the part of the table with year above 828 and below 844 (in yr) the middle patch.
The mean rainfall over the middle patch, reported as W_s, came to 4.19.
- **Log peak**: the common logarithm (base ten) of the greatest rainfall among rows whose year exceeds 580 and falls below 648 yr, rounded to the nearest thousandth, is 0.646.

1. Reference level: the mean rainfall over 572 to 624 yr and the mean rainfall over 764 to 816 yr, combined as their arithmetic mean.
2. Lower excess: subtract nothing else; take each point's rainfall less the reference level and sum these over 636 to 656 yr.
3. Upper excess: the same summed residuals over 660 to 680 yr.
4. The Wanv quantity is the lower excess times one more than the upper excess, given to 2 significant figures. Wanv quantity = -0.32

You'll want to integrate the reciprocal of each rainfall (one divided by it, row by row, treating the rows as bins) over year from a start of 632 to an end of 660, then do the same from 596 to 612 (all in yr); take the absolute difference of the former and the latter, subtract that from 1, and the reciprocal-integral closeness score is -1.9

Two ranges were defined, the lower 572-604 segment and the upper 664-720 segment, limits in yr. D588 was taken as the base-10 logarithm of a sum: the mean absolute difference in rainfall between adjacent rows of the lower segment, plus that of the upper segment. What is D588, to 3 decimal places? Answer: -0.441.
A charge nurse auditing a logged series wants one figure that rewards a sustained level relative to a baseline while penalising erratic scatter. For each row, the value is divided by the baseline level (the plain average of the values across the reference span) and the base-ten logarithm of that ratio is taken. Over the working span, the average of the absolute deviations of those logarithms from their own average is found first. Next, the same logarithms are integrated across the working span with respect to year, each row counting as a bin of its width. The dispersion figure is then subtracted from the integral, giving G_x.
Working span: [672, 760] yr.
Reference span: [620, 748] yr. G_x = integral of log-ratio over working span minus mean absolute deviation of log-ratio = 0.1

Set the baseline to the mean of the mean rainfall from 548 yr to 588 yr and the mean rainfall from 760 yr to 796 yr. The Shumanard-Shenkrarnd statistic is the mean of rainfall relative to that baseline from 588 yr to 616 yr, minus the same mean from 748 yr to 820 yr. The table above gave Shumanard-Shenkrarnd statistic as -0.26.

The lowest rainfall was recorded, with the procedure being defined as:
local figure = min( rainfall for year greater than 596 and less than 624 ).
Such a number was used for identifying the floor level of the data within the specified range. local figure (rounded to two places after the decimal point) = 4.04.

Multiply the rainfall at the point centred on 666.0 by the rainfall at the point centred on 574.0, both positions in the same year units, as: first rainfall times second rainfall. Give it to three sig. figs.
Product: 18.1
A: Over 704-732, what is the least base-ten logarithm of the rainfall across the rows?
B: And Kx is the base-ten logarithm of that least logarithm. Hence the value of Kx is -0.216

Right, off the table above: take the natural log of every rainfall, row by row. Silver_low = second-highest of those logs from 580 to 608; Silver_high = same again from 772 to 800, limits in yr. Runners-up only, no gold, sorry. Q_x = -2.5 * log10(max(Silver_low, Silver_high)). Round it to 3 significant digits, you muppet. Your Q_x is -0.418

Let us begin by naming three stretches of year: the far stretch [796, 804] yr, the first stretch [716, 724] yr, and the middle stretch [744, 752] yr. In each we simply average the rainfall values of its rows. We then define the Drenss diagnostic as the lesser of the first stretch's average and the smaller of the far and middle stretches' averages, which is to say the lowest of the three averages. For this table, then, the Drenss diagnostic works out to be 4.145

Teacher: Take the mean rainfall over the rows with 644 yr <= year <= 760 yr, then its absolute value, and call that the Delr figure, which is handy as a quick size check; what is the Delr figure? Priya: 4.26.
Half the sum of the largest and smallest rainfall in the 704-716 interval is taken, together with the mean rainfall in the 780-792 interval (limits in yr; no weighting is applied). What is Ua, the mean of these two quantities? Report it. 4.25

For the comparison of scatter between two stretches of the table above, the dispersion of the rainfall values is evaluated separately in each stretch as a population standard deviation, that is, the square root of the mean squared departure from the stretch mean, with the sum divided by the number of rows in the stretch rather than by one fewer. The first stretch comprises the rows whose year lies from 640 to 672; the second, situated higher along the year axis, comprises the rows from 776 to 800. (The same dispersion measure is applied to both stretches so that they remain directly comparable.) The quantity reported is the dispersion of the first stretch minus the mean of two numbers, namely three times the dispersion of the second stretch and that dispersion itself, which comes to -0.35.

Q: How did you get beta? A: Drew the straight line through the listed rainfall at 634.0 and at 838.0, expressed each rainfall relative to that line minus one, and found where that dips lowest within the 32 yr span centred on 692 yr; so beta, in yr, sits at 690.0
